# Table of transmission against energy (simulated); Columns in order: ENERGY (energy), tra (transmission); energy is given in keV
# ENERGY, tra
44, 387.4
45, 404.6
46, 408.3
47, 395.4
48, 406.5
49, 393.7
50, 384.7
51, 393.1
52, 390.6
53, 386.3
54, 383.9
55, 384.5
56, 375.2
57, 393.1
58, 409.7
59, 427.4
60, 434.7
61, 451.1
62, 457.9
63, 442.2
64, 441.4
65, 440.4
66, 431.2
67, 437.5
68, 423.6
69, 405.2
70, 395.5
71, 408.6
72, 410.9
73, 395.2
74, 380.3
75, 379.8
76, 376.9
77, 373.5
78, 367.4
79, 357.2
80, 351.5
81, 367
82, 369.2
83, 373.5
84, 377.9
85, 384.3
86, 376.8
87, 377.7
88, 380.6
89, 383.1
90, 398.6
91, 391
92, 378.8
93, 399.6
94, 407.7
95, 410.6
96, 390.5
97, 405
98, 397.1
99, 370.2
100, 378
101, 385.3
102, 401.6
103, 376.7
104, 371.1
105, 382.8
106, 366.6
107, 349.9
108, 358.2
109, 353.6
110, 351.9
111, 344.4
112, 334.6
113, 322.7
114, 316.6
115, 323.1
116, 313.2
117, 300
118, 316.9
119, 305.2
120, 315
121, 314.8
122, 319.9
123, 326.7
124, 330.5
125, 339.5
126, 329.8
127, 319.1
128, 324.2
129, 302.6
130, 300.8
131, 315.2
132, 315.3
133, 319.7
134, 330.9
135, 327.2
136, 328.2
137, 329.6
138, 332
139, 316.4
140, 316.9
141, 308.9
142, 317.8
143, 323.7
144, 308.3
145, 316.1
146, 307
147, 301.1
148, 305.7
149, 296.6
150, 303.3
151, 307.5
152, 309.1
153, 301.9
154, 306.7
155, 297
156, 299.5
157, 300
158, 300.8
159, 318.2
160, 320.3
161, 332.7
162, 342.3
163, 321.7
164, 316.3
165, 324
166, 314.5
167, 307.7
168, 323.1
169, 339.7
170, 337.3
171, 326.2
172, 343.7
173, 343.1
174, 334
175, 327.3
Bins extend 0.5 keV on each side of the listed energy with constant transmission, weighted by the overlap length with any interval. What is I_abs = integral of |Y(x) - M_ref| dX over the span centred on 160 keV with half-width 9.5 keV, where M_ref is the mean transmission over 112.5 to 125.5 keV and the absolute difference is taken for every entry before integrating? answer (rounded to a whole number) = 218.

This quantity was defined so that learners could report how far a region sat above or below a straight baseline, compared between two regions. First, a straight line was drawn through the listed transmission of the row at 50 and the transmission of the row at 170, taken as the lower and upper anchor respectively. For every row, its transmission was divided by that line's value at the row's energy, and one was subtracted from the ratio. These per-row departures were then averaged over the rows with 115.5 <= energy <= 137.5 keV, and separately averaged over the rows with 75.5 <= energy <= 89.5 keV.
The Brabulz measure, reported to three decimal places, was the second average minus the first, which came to 0.101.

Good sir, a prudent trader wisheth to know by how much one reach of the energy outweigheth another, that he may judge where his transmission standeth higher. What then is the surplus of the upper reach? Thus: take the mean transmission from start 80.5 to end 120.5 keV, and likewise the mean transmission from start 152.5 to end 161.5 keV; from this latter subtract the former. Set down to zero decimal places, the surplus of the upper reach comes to -57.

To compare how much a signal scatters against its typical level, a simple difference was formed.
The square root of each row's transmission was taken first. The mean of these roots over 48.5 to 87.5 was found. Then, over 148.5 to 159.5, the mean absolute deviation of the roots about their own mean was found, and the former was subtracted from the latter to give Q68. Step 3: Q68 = -19.8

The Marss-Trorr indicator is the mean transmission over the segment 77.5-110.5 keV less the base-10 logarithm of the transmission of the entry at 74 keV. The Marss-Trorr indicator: 375.9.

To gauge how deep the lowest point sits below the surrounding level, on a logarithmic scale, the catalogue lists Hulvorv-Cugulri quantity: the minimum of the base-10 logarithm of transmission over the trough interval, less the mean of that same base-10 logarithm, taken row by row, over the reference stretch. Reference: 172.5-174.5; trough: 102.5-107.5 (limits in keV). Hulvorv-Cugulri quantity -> 0.014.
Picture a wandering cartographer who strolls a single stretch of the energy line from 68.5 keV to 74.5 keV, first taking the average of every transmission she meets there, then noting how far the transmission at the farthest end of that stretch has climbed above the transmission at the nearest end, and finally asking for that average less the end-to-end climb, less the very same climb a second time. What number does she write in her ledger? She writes 449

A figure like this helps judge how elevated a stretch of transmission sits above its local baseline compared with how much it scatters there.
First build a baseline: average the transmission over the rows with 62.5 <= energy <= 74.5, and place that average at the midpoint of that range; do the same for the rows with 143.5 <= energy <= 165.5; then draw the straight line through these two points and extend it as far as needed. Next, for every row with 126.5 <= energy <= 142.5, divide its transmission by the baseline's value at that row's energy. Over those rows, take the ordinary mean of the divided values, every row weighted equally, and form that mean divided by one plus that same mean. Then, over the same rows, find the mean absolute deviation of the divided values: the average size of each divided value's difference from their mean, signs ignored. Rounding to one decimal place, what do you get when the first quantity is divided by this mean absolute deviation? 17.2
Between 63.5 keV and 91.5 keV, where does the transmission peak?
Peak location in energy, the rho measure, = 64 keV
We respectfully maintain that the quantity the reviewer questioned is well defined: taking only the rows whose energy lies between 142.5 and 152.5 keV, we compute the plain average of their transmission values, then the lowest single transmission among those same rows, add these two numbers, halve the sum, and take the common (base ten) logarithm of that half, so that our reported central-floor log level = 2.48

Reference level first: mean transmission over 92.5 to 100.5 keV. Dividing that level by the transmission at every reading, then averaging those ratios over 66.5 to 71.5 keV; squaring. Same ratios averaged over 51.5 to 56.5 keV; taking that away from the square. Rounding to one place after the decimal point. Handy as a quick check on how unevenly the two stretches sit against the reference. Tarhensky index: -0.1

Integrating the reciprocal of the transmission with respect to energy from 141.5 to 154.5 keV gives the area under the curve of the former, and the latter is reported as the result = 0.0422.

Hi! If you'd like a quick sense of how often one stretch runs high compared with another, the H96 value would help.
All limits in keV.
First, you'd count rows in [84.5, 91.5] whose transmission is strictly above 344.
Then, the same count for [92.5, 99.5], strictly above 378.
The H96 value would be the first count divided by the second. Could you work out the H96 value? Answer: 1.17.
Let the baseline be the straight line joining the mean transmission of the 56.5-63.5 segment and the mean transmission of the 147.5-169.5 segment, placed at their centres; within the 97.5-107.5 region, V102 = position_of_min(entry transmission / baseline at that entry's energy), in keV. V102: 107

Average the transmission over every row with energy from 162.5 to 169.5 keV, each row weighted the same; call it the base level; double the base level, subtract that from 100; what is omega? -542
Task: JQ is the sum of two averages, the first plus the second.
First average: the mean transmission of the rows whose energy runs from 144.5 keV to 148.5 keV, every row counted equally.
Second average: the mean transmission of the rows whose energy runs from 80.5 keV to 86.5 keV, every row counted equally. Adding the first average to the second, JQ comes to 682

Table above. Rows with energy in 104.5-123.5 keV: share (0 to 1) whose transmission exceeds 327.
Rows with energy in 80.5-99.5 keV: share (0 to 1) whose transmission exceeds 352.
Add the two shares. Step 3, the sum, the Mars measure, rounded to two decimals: 1.42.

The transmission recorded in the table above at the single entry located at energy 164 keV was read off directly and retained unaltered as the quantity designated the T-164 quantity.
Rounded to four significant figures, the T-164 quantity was 316.3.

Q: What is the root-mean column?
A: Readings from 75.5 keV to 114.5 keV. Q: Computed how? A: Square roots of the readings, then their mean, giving 19.3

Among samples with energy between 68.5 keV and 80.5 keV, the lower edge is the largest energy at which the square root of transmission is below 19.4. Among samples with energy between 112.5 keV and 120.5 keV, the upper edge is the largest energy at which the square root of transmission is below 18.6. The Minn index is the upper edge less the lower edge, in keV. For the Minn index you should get 40 keV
